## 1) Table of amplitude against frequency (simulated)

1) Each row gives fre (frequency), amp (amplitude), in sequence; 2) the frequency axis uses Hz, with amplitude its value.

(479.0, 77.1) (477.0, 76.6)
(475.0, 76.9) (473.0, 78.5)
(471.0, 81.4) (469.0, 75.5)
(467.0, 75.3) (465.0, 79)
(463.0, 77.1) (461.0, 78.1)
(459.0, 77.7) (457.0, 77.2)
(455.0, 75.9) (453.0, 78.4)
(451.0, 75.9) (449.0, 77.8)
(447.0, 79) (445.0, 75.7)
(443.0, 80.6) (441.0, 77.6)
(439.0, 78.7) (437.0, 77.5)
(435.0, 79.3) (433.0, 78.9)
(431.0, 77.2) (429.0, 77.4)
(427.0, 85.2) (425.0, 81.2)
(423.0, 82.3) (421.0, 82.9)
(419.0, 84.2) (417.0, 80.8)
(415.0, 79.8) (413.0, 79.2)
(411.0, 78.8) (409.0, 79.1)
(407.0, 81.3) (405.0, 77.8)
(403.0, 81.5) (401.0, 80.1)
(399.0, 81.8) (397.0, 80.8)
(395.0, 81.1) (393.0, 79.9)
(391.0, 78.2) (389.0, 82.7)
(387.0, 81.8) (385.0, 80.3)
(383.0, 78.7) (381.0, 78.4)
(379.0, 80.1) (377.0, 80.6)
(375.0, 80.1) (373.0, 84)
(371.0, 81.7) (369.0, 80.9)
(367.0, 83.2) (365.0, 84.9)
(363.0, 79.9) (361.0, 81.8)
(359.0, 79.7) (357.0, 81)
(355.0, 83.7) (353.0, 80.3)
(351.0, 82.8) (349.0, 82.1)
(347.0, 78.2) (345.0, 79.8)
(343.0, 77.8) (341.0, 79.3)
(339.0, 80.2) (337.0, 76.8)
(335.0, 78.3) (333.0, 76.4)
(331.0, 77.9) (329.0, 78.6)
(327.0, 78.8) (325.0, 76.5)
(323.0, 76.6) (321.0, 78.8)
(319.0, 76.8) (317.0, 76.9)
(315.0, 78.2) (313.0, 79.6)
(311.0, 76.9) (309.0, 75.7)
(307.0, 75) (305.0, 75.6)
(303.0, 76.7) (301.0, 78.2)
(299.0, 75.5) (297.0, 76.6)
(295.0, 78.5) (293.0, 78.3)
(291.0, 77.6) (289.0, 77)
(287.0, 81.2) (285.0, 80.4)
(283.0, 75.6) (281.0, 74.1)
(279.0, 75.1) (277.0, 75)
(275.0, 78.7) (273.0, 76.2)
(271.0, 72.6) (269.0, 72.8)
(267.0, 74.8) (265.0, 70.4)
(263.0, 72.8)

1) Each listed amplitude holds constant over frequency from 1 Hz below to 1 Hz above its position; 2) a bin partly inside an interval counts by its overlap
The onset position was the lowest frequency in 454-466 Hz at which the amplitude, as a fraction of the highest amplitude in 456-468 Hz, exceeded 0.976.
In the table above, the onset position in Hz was 457.0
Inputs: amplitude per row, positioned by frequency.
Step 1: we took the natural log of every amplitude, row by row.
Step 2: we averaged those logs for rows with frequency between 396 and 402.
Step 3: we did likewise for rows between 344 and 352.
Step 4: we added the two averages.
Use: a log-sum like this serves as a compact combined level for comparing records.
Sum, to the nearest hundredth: 8.78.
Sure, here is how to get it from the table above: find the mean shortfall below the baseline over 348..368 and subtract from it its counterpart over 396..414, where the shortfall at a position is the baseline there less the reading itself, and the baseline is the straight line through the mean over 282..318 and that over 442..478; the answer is -1.9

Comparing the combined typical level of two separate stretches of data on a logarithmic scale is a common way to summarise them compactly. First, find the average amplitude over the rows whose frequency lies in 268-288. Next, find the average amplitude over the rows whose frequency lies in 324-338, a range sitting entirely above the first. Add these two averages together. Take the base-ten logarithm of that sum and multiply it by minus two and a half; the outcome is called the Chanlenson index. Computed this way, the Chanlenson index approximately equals -5.467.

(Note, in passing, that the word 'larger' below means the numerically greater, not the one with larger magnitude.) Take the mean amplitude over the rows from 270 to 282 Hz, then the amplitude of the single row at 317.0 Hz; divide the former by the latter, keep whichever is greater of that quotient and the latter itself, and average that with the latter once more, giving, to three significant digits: 76.9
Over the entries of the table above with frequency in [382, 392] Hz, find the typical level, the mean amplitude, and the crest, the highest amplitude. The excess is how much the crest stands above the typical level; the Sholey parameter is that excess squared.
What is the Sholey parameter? 5.6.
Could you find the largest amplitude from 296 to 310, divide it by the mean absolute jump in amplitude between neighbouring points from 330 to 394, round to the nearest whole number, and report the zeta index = 39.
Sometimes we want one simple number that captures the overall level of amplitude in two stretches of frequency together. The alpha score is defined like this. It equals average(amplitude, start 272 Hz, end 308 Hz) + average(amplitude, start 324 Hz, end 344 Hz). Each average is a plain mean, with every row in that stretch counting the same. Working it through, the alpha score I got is 155.0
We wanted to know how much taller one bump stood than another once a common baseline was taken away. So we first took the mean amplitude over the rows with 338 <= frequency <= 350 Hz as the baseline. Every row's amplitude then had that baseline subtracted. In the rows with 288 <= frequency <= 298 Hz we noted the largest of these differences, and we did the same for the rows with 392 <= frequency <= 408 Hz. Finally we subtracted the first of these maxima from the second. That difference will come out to 3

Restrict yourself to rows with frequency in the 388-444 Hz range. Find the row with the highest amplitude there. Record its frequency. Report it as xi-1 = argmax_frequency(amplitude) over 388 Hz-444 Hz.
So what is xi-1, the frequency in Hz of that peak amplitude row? 427.0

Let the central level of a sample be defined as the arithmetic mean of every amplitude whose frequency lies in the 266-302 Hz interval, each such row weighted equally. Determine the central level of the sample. 77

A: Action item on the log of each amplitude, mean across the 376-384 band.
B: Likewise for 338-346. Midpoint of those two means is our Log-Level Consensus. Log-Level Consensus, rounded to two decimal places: 1.90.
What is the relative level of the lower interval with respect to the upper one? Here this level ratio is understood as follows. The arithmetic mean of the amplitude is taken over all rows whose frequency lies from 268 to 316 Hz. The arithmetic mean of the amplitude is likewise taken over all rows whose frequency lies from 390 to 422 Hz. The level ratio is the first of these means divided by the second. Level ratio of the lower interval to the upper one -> 0.953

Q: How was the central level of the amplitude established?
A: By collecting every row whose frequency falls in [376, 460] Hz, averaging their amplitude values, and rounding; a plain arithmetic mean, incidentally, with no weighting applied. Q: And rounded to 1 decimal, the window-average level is 79.6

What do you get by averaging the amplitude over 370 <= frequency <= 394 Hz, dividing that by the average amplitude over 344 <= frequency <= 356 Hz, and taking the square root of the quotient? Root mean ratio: 1.00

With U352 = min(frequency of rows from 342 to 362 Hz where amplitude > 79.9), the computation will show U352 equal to 349.0 Hz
